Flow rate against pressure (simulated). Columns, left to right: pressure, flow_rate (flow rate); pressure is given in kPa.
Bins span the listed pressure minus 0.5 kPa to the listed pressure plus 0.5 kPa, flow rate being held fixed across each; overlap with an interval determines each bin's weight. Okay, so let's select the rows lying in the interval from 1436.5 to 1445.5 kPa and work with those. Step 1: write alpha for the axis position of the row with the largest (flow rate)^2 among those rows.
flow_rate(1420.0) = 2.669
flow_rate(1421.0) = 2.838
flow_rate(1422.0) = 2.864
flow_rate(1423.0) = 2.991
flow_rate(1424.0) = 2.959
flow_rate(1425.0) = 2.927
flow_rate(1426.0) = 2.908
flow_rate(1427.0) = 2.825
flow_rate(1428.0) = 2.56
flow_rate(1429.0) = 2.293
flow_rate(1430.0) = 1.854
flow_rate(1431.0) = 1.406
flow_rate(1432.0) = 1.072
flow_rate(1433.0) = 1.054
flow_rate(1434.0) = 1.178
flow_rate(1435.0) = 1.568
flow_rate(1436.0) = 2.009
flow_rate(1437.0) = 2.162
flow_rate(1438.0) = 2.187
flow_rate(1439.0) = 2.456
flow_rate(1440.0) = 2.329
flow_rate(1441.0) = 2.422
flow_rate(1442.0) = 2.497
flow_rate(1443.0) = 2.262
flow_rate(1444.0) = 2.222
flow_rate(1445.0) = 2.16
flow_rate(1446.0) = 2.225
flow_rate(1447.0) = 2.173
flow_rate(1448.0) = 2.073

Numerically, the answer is 1442.0 kPa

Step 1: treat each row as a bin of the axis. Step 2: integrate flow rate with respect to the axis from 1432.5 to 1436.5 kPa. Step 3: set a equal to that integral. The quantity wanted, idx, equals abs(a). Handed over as 5.8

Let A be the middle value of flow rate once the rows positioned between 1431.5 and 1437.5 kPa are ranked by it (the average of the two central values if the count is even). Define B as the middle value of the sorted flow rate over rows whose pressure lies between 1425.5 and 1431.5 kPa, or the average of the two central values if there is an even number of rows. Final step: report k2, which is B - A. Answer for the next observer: 1.1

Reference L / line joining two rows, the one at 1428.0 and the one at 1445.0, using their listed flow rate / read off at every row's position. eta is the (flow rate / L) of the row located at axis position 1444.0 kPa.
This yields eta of 1.02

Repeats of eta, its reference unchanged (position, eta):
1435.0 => 0.65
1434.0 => 0.49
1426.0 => 1.12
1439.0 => 1.07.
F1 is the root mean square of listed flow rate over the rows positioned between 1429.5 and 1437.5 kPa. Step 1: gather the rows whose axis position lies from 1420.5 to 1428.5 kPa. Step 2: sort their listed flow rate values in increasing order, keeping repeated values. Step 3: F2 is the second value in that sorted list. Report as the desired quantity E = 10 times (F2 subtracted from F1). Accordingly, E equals -12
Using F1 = 1.59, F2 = 2.825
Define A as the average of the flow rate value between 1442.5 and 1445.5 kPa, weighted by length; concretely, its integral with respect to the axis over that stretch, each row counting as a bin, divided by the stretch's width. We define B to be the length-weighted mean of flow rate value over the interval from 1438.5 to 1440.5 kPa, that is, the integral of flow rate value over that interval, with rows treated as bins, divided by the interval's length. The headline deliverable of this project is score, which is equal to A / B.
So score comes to 0.9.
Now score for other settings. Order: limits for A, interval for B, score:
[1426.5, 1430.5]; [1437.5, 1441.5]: 1.0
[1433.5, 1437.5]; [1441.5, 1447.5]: 0.8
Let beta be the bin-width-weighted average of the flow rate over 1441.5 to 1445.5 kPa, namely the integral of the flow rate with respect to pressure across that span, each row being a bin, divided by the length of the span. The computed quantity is 2.3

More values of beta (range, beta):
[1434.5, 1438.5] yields 2.0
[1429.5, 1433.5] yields 1.3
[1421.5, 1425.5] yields 2.9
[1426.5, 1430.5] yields 2.4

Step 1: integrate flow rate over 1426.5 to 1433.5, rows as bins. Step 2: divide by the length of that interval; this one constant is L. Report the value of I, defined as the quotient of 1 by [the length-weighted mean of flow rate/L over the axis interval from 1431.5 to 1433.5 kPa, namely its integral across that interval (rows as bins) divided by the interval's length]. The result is 1.76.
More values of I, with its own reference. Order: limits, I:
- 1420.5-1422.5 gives 0.65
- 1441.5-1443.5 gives 0.78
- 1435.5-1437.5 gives 0.89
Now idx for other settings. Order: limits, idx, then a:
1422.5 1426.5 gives 11.8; 11.8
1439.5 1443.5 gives 9.5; 9.5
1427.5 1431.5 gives 8.1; 8.1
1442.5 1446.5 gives 8.9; 8.9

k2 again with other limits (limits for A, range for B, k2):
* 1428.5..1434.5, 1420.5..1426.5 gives 1.6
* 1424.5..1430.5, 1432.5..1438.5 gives -0.9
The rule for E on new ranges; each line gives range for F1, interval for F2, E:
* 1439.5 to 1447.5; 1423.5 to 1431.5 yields 4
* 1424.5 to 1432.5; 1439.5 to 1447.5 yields 2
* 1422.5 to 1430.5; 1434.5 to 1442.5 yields 7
